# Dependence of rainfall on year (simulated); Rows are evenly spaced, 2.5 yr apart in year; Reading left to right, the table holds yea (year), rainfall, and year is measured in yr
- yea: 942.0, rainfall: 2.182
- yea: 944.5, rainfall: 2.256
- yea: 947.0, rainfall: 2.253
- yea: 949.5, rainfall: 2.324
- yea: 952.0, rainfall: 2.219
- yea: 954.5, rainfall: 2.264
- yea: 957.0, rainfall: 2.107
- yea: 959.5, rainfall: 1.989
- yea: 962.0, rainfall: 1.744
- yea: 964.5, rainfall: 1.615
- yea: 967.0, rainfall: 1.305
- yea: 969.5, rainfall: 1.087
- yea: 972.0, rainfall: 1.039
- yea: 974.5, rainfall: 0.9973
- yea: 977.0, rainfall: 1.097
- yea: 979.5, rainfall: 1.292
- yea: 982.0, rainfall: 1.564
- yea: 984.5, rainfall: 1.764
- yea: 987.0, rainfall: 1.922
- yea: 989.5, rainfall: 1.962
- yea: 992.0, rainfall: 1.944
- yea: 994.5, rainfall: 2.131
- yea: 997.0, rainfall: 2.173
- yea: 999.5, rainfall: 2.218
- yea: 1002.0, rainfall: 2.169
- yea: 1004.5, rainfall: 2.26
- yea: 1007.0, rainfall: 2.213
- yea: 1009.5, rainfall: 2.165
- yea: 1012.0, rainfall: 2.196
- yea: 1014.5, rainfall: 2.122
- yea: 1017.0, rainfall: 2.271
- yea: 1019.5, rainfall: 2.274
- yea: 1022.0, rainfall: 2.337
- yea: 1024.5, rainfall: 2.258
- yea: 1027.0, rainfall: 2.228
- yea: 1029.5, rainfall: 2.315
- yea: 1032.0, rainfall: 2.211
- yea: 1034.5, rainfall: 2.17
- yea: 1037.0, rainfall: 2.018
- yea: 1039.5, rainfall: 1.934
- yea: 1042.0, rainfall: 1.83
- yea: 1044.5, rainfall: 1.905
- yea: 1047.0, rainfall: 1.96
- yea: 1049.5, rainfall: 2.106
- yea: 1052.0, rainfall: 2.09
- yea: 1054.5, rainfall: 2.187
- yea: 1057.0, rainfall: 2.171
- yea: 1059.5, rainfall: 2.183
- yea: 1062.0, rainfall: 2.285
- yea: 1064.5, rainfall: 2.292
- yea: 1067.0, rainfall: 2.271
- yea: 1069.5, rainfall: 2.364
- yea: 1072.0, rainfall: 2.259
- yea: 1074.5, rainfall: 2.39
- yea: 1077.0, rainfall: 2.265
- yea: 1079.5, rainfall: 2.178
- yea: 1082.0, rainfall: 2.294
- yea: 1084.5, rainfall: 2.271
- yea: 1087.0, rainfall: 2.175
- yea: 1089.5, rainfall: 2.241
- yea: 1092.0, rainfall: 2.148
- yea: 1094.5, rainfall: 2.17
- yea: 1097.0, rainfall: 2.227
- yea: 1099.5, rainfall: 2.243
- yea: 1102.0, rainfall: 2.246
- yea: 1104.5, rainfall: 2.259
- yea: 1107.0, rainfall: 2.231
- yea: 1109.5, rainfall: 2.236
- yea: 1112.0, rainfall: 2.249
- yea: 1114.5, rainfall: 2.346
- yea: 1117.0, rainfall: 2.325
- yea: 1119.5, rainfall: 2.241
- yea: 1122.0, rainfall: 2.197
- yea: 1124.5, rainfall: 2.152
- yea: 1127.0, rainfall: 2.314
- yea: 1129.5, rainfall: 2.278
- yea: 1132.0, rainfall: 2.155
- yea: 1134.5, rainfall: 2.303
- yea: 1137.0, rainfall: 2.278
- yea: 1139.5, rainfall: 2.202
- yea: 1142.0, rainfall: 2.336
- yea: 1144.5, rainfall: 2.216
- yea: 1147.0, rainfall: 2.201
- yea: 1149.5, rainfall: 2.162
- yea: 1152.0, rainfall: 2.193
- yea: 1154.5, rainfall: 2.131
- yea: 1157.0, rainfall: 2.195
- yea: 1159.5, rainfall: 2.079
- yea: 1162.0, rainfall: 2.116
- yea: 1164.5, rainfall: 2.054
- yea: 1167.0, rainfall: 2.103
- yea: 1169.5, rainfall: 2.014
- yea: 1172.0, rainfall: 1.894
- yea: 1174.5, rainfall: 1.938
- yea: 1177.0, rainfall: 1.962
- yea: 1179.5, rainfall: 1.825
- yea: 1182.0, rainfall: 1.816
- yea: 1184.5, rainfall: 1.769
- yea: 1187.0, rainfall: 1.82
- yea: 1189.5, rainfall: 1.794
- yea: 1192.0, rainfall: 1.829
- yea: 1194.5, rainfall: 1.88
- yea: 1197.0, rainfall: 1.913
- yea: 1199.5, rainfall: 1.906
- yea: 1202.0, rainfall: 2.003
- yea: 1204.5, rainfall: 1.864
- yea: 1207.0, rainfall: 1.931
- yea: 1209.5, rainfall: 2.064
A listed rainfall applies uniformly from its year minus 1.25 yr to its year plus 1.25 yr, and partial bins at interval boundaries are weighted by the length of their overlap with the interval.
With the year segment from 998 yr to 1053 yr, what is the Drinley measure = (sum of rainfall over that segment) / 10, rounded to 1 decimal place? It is 4.7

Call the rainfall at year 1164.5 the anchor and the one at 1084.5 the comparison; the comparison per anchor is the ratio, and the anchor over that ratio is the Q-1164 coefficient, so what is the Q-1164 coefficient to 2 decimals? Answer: 1.86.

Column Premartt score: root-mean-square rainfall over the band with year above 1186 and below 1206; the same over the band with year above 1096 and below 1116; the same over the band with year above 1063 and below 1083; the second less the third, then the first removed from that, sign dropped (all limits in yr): 1.91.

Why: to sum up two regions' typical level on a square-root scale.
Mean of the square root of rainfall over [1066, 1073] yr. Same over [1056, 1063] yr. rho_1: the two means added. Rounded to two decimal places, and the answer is 3.00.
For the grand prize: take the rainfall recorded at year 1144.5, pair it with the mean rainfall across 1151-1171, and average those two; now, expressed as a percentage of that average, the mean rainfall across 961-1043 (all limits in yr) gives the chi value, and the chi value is 88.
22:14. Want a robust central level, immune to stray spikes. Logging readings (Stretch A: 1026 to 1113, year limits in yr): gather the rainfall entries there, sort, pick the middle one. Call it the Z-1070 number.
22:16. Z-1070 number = 2.23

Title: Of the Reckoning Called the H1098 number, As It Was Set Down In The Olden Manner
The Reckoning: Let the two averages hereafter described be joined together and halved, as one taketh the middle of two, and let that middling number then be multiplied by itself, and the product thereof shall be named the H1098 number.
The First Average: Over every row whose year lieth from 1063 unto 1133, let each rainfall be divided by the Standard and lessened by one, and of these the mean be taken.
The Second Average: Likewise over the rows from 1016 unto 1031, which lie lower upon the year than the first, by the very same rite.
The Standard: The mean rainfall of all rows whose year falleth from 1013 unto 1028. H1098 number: 0.000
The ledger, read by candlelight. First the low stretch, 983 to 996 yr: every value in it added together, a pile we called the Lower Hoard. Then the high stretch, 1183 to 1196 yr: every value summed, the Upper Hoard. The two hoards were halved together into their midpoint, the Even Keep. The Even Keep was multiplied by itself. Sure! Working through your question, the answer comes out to 89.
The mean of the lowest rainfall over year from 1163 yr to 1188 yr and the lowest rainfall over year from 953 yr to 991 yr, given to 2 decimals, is 1.38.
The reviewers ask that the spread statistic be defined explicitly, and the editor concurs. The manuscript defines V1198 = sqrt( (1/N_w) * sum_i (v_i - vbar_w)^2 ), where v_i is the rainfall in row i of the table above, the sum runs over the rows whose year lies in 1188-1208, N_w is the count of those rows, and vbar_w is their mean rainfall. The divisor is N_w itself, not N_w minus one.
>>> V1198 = 0.060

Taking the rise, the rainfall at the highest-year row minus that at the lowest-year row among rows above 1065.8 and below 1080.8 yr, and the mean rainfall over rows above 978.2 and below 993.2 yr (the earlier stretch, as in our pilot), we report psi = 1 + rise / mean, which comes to 0.95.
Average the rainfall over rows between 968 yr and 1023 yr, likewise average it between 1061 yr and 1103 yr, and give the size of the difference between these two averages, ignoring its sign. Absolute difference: 0.4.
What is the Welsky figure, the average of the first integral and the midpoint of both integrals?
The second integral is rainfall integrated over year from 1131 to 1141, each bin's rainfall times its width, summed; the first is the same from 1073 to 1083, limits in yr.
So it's 22.7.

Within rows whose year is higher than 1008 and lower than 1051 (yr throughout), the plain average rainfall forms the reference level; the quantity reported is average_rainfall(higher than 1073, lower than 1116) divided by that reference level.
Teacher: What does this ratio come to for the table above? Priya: 1.05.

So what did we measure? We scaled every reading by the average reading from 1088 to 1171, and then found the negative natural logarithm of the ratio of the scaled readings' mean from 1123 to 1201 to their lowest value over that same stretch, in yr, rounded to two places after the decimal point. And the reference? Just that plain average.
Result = -0.15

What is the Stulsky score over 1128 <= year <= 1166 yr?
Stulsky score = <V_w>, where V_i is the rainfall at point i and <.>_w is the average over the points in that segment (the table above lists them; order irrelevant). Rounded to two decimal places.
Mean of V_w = 2.19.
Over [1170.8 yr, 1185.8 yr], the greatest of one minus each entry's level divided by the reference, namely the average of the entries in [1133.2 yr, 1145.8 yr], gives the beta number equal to 0.22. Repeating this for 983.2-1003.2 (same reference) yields 0.22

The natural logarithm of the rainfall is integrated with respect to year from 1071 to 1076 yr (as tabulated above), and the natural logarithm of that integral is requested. 1.439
